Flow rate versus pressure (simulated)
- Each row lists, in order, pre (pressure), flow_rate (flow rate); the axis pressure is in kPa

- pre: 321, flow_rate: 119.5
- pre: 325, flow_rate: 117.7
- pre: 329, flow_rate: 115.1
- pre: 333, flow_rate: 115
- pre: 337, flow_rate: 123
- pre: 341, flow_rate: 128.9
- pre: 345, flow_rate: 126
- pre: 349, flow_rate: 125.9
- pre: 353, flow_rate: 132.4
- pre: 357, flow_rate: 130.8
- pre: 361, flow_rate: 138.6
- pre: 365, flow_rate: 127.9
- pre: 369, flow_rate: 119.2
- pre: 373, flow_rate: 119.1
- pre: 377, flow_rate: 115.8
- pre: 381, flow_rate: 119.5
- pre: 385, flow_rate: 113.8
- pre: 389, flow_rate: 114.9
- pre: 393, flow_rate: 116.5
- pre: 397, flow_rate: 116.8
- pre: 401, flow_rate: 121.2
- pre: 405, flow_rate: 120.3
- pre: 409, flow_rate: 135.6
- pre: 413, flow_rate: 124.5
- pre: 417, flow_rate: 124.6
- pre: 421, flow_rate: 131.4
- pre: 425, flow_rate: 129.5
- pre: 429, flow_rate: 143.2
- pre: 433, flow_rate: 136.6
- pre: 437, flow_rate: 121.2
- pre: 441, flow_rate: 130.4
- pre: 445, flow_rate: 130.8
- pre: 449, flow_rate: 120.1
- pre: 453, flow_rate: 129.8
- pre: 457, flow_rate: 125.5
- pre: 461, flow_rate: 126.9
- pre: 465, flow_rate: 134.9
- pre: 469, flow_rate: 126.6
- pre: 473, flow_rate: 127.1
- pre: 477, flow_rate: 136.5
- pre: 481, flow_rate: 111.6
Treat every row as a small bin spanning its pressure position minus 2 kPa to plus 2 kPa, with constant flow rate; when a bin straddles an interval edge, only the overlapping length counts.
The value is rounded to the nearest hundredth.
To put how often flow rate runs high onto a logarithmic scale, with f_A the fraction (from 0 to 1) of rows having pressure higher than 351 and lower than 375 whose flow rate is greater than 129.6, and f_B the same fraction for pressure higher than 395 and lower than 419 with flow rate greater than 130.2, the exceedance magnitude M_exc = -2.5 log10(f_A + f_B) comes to 0.44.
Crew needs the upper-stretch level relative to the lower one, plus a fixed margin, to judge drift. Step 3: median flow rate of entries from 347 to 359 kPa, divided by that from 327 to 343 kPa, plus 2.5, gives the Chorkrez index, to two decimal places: 3.60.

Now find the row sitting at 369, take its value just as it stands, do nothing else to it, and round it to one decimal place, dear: 119.2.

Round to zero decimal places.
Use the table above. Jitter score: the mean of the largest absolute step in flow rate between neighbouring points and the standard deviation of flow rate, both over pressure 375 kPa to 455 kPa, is 12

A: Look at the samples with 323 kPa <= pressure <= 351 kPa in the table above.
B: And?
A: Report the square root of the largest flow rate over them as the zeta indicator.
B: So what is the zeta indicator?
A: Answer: 11.4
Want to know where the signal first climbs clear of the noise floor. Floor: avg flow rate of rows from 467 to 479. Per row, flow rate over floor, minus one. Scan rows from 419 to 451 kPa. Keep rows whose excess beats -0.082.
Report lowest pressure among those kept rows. 421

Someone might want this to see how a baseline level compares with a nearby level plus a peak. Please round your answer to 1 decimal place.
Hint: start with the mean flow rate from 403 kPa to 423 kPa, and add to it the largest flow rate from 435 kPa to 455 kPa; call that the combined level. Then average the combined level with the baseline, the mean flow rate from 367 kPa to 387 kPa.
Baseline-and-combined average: 187.8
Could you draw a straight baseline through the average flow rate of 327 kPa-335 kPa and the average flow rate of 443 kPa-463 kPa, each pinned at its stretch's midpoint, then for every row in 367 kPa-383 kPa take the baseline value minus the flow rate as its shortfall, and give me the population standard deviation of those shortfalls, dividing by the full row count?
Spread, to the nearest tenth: 1.6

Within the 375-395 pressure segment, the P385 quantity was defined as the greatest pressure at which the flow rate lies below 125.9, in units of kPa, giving 393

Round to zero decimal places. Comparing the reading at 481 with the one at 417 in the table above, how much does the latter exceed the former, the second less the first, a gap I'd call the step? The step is 13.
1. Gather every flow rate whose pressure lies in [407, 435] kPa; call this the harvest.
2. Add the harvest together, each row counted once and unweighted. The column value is 925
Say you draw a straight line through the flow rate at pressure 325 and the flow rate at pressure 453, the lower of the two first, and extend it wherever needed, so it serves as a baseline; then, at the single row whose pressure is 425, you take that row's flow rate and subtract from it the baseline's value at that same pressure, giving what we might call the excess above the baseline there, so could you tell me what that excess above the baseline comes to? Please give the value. 2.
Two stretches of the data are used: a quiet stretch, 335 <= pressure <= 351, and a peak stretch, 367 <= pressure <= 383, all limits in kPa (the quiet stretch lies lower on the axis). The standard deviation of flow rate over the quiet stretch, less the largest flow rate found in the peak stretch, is -117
